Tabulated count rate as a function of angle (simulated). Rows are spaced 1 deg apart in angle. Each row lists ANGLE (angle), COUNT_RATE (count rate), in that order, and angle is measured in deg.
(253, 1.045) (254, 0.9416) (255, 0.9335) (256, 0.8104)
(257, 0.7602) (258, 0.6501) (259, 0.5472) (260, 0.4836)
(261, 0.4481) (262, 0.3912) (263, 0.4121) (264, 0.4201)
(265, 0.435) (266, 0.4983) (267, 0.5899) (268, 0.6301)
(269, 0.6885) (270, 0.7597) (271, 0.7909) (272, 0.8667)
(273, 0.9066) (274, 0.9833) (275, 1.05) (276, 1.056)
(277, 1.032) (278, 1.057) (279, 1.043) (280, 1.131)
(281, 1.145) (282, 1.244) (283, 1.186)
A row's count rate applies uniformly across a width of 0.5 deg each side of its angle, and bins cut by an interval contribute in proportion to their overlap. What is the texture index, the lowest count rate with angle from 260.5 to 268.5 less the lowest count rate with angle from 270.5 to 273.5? -0.40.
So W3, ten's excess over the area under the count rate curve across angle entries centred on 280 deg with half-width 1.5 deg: 6.7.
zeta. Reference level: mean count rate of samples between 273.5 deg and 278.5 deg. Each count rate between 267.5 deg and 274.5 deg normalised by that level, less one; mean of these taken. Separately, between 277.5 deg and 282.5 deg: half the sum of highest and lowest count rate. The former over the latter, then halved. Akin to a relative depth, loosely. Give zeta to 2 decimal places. -0.10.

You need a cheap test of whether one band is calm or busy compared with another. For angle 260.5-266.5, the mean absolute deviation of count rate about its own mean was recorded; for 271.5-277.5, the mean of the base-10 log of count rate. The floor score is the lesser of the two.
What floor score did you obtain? -0.009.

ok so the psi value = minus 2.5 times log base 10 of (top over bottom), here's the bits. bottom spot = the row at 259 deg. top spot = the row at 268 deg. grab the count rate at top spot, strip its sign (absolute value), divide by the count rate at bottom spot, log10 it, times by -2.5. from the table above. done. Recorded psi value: -0.2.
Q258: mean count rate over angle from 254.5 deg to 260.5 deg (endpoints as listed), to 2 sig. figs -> 0.70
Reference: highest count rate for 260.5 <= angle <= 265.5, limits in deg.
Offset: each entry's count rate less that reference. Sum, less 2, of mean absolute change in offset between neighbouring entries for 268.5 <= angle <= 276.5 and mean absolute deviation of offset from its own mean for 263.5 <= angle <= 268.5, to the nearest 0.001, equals -1.871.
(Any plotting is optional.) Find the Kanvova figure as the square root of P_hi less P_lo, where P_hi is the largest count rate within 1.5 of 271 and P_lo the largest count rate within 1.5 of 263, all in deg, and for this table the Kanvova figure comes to 0.67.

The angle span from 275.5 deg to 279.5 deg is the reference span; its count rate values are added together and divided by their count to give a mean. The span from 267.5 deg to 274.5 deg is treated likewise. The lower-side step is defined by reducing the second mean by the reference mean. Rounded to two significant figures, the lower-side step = -0.24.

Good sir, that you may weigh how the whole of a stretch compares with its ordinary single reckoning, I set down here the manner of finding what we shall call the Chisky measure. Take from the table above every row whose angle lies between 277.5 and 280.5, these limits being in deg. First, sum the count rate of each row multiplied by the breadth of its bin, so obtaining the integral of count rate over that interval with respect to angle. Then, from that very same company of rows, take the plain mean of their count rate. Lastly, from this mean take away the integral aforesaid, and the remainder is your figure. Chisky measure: -2.2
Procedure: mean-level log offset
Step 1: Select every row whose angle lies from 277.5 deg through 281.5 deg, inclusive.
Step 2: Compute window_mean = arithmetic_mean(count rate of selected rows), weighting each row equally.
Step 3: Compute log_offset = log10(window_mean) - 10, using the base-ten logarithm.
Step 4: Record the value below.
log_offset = -9.96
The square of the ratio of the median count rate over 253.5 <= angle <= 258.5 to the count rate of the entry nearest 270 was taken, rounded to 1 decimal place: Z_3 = 1.1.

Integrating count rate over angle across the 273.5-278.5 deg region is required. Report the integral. 5.2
